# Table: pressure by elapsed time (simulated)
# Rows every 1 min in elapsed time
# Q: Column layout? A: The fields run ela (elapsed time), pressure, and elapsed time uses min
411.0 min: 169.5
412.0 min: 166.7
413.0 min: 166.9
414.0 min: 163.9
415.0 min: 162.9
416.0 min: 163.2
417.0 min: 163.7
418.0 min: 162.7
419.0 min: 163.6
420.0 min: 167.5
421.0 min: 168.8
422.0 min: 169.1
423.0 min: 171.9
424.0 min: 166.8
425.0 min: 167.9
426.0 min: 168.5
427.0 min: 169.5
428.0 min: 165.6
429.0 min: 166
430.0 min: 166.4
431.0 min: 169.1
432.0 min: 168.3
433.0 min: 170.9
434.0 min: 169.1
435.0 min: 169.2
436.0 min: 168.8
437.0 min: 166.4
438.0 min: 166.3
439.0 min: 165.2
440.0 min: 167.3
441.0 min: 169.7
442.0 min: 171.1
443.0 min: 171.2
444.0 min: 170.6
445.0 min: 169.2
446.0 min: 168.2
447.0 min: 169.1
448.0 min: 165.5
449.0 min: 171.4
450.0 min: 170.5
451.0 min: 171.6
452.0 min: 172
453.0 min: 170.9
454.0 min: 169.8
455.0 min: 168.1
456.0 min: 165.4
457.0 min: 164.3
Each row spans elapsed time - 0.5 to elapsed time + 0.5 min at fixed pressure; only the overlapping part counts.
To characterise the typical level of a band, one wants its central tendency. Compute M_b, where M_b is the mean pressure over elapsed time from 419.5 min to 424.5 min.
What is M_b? 169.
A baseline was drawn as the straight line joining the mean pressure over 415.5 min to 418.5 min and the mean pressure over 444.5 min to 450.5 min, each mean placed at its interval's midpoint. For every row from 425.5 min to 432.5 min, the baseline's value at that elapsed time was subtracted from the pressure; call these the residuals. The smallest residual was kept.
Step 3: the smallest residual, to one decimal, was 0.3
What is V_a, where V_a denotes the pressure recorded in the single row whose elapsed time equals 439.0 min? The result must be 165.2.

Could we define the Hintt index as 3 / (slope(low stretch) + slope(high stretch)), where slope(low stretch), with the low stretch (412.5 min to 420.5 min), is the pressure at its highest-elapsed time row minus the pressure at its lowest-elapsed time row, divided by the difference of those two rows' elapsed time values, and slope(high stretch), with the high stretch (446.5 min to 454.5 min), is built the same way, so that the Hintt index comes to 16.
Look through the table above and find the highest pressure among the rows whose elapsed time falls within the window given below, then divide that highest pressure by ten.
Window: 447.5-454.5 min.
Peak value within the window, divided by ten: 17.2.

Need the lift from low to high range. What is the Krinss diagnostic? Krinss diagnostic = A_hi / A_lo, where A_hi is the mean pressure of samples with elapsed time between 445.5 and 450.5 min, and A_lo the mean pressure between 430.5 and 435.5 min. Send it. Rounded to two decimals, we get 1.00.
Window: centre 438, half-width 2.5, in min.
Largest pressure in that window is 168.8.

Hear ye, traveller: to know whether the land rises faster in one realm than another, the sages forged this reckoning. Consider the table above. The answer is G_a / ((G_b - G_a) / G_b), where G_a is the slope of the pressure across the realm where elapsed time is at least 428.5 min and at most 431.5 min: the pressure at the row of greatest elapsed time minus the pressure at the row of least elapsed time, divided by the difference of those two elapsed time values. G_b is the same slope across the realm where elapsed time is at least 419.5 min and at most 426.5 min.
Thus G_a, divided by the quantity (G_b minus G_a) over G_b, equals -0.2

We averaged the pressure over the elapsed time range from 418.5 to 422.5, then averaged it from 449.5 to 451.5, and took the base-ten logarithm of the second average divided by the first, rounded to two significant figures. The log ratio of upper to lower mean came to 0.0098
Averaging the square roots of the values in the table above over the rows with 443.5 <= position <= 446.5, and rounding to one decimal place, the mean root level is 13.0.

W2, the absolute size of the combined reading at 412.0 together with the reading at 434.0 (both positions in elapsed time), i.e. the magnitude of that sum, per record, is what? 336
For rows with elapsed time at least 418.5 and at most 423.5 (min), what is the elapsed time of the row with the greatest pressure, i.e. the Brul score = 423.0 min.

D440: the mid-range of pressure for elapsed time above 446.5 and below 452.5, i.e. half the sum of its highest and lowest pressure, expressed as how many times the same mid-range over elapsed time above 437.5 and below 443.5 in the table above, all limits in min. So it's 1.00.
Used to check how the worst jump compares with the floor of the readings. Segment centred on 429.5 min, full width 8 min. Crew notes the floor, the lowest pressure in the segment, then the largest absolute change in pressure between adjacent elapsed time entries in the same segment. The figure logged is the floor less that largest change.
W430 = 162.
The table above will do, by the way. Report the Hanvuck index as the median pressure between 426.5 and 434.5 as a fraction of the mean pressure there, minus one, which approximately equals 0.0035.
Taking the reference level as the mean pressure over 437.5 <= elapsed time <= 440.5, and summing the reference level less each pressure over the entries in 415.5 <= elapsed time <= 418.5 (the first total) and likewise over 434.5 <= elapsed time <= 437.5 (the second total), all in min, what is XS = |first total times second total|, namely 52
